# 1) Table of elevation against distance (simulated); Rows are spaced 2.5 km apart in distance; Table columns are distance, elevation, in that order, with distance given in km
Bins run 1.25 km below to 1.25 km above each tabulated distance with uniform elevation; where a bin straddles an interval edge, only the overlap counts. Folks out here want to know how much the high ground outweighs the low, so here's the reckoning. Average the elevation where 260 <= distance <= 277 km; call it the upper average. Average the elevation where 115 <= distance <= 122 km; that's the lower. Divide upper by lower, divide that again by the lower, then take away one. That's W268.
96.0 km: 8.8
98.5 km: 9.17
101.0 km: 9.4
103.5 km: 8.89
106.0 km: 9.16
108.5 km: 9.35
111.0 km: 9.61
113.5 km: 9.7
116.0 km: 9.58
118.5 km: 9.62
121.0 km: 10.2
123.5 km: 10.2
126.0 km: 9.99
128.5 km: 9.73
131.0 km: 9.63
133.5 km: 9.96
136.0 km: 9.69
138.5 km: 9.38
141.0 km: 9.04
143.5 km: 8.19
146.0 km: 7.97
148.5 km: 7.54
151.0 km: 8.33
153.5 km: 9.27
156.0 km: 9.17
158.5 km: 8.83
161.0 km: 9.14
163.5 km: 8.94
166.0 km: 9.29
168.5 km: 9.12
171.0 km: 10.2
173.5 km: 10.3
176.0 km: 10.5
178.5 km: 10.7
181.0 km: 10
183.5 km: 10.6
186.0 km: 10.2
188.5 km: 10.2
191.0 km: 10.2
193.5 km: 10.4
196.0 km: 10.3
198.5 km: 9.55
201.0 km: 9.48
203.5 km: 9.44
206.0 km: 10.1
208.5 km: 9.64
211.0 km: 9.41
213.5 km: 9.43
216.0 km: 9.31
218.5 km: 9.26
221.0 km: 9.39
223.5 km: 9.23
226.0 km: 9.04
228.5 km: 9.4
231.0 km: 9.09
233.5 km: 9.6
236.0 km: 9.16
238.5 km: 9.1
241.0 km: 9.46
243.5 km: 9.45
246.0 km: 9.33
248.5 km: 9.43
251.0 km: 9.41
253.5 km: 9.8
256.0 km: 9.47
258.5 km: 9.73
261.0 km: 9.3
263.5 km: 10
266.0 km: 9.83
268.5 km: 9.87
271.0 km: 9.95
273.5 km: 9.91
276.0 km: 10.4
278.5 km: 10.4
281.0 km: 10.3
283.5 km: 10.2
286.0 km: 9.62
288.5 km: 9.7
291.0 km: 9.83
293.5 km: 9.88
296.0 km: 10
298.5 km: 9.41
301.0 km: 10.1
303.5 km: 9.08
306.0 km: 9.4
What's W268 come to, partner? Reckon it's -0.897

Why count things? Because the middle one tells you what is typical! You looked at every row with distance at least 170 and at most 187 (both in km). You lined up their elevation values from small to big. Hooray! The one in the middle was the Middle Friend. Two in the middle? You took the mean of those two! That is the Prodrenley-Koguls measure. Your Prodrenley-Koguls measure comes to 10.3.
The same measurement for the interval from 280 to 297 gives 9.9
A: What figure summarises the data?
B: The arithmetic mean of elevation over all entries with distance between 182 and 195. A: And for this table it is 10.3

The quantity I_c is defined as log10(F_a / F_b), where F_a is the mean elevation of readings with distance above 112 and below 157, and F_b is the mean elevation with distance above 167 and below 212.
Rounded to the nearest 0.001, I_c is -0.033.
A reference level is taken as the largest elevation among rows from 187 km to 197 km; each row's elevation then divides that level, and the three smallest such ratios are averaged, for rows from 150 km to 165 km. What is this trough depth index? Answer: 1.13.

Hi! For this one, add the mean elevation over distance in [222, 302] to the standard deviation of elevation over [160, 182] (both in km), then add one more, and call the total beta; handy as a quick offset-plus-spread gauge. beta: 11.3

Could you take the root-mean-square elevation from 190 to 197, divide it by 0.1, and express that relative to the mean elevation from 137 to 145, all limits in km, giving 11.6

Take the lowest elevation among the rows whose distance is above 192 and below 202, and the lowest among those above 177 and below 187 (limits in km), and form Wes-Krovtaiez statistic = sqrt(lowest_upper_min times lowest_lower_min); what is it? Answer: 9.74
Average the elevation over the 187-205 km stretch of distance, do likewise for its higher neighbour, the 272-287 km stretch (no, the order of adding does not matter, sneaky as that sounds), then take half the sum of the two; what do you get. 10.0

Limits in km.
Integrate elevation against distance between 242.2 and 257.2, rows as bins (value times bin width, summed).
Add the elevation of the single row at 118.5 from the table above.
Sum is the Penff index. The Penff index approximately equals 152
